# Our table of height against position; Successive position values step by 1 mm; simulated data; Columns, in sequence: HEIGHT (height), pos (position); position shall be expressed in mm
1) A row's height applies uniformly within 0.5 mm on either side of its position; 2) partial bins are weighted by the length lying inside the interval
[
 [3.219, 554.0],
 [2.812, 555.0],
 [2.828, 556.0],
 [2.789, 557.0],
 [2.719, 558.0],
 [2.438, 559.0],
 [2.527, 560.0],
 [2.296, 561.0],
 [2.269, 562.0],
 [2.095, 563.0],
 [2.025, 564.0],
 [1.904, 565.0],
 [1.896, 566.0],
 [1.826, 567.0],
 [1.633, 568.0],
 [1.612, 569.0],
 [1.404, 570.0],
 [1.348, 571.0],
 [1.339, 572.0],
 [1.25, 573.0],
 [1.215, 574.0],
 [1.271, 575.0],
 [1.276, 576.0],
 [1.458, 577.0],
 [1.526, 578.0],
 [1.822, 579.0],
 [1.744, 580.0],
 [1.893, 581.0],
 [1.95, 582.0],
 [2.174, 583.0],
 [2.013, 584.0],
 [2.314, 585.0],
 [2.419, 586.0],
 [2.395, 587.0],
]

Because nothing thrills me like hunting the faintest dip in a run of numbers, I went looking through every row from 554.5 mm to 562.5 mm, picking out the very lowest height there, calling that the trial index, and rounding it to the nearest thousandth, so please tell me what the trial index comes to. 2.269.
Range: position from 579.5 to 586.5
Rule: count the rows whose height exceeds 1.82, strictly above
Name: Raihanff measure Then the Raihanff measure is 6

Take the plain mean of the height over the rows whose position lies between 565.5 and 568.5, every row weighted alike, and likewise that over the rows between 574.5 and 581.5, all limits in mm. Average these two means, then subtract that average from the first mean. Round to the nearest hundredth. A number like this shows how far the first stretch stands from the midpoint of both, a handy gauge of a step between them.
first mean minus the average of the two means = 0.11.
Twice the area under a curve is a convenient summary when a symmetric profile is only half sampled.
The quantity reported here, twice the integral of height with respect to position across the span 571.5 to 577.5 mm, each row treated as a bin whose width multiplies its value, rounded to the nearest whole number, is 16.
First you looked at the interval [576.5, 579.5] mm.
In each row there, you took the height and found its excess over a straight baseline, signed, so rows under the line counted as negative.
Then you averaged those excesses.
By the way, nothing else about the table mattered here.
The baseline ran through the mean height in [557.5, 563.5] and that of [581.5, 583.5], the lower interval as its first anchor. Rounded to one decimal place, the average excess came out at -0.5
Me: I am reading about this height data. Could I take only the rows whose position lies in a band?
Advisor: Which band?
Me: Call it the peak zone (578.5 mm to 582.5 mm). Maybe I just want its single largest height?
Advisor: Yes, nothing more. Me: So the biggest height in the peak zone 1.95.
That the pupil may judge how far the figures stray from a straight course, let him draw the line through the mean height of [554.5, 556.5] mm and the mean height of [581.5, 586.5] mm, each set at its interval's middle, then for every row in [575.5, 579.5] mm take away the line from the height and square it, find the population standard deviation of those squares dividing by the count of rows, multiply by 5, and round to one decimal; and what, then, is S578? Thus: 1.7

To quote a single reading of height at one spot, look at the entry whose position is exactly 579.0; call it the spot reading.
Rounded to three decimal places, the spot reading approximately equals 1.822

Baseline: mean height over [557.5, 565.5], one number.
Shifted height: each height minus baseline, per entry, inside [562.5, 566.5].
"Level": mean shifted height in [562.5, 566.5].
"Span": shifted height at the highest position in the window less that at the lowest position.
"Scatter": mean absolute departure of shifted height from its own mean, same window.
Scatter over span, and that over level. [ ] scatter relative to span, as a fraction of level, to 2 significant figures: 1.3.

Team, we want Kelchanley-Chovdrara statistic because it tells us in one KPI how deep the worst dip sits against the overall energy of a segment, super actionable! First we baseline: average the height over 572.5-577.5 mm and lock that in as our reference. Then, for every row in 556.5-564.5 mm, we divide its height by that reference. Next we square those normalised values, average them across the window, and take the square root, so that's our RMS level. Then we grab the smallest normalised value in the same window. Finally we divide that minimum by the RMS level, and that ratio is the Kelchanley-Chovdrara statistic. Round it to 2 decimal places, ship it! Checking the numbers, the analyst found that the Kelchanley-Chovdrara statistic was 0.84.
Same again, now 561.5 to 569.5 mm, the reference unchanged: 0.84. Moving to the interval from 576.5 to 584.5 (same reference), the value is 0.79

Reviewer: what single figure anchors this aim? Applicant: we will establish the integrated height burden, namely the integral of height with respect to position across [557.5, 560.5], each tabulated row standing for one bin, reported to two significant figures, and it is 7.7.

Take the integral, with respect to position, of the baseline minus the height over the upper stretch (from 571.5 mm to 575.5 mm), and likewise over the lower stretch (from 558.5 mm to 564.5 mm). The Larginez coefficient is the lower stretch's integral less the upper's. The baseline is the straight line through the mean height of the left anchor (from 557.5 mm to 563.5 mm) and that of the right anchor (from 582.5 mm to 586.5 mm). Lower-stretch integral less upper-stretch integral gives -3.5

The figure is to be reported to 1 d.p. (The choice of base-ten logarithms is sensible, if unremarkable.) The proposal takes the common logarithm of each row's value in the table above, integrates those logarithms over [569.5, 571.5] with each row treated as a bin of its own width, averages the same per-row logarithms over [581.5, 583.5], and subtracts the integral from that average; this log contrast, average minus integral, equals 0.0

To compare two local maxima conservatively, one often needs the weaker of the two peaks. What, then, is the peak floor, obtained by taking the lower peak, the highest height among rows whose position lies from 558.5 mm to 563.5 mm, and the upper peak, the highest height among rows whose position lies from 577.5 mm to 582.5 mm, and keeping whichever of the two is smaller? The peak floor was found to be 1.95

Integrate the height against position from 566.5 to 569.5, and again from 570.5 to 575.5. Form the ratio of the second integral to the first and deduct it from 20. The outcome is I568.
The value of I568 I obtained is 18.7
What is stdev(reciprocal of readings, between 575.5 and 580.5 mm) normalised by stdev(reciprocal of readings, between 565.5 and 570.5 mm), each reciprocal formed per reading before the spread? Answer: 1.3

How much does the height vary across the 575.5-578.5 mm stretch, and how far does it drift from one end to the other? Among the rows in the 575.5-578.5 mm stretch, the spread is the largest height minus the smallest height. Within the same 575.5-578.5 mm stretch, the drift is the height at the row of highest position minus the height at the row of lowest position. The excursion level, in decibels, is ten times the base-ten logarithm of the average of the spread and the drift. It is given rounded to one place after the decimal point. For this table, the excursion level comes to -6.0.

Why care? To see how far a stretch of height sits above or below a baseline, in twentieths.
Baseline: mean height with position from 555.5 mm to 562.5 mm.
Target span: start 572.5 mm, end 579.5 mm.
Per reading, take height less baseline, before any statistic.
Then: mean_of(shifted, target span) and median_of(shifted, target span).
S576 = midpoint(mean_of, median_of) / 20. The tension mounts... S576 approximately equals -0.06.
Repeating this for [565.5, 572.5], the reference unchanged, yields -0.05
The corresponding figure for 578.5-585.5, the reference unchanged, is -0.03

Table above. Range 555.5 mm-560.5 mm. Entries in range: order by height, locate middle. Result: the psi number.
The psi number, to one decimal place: 2.7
